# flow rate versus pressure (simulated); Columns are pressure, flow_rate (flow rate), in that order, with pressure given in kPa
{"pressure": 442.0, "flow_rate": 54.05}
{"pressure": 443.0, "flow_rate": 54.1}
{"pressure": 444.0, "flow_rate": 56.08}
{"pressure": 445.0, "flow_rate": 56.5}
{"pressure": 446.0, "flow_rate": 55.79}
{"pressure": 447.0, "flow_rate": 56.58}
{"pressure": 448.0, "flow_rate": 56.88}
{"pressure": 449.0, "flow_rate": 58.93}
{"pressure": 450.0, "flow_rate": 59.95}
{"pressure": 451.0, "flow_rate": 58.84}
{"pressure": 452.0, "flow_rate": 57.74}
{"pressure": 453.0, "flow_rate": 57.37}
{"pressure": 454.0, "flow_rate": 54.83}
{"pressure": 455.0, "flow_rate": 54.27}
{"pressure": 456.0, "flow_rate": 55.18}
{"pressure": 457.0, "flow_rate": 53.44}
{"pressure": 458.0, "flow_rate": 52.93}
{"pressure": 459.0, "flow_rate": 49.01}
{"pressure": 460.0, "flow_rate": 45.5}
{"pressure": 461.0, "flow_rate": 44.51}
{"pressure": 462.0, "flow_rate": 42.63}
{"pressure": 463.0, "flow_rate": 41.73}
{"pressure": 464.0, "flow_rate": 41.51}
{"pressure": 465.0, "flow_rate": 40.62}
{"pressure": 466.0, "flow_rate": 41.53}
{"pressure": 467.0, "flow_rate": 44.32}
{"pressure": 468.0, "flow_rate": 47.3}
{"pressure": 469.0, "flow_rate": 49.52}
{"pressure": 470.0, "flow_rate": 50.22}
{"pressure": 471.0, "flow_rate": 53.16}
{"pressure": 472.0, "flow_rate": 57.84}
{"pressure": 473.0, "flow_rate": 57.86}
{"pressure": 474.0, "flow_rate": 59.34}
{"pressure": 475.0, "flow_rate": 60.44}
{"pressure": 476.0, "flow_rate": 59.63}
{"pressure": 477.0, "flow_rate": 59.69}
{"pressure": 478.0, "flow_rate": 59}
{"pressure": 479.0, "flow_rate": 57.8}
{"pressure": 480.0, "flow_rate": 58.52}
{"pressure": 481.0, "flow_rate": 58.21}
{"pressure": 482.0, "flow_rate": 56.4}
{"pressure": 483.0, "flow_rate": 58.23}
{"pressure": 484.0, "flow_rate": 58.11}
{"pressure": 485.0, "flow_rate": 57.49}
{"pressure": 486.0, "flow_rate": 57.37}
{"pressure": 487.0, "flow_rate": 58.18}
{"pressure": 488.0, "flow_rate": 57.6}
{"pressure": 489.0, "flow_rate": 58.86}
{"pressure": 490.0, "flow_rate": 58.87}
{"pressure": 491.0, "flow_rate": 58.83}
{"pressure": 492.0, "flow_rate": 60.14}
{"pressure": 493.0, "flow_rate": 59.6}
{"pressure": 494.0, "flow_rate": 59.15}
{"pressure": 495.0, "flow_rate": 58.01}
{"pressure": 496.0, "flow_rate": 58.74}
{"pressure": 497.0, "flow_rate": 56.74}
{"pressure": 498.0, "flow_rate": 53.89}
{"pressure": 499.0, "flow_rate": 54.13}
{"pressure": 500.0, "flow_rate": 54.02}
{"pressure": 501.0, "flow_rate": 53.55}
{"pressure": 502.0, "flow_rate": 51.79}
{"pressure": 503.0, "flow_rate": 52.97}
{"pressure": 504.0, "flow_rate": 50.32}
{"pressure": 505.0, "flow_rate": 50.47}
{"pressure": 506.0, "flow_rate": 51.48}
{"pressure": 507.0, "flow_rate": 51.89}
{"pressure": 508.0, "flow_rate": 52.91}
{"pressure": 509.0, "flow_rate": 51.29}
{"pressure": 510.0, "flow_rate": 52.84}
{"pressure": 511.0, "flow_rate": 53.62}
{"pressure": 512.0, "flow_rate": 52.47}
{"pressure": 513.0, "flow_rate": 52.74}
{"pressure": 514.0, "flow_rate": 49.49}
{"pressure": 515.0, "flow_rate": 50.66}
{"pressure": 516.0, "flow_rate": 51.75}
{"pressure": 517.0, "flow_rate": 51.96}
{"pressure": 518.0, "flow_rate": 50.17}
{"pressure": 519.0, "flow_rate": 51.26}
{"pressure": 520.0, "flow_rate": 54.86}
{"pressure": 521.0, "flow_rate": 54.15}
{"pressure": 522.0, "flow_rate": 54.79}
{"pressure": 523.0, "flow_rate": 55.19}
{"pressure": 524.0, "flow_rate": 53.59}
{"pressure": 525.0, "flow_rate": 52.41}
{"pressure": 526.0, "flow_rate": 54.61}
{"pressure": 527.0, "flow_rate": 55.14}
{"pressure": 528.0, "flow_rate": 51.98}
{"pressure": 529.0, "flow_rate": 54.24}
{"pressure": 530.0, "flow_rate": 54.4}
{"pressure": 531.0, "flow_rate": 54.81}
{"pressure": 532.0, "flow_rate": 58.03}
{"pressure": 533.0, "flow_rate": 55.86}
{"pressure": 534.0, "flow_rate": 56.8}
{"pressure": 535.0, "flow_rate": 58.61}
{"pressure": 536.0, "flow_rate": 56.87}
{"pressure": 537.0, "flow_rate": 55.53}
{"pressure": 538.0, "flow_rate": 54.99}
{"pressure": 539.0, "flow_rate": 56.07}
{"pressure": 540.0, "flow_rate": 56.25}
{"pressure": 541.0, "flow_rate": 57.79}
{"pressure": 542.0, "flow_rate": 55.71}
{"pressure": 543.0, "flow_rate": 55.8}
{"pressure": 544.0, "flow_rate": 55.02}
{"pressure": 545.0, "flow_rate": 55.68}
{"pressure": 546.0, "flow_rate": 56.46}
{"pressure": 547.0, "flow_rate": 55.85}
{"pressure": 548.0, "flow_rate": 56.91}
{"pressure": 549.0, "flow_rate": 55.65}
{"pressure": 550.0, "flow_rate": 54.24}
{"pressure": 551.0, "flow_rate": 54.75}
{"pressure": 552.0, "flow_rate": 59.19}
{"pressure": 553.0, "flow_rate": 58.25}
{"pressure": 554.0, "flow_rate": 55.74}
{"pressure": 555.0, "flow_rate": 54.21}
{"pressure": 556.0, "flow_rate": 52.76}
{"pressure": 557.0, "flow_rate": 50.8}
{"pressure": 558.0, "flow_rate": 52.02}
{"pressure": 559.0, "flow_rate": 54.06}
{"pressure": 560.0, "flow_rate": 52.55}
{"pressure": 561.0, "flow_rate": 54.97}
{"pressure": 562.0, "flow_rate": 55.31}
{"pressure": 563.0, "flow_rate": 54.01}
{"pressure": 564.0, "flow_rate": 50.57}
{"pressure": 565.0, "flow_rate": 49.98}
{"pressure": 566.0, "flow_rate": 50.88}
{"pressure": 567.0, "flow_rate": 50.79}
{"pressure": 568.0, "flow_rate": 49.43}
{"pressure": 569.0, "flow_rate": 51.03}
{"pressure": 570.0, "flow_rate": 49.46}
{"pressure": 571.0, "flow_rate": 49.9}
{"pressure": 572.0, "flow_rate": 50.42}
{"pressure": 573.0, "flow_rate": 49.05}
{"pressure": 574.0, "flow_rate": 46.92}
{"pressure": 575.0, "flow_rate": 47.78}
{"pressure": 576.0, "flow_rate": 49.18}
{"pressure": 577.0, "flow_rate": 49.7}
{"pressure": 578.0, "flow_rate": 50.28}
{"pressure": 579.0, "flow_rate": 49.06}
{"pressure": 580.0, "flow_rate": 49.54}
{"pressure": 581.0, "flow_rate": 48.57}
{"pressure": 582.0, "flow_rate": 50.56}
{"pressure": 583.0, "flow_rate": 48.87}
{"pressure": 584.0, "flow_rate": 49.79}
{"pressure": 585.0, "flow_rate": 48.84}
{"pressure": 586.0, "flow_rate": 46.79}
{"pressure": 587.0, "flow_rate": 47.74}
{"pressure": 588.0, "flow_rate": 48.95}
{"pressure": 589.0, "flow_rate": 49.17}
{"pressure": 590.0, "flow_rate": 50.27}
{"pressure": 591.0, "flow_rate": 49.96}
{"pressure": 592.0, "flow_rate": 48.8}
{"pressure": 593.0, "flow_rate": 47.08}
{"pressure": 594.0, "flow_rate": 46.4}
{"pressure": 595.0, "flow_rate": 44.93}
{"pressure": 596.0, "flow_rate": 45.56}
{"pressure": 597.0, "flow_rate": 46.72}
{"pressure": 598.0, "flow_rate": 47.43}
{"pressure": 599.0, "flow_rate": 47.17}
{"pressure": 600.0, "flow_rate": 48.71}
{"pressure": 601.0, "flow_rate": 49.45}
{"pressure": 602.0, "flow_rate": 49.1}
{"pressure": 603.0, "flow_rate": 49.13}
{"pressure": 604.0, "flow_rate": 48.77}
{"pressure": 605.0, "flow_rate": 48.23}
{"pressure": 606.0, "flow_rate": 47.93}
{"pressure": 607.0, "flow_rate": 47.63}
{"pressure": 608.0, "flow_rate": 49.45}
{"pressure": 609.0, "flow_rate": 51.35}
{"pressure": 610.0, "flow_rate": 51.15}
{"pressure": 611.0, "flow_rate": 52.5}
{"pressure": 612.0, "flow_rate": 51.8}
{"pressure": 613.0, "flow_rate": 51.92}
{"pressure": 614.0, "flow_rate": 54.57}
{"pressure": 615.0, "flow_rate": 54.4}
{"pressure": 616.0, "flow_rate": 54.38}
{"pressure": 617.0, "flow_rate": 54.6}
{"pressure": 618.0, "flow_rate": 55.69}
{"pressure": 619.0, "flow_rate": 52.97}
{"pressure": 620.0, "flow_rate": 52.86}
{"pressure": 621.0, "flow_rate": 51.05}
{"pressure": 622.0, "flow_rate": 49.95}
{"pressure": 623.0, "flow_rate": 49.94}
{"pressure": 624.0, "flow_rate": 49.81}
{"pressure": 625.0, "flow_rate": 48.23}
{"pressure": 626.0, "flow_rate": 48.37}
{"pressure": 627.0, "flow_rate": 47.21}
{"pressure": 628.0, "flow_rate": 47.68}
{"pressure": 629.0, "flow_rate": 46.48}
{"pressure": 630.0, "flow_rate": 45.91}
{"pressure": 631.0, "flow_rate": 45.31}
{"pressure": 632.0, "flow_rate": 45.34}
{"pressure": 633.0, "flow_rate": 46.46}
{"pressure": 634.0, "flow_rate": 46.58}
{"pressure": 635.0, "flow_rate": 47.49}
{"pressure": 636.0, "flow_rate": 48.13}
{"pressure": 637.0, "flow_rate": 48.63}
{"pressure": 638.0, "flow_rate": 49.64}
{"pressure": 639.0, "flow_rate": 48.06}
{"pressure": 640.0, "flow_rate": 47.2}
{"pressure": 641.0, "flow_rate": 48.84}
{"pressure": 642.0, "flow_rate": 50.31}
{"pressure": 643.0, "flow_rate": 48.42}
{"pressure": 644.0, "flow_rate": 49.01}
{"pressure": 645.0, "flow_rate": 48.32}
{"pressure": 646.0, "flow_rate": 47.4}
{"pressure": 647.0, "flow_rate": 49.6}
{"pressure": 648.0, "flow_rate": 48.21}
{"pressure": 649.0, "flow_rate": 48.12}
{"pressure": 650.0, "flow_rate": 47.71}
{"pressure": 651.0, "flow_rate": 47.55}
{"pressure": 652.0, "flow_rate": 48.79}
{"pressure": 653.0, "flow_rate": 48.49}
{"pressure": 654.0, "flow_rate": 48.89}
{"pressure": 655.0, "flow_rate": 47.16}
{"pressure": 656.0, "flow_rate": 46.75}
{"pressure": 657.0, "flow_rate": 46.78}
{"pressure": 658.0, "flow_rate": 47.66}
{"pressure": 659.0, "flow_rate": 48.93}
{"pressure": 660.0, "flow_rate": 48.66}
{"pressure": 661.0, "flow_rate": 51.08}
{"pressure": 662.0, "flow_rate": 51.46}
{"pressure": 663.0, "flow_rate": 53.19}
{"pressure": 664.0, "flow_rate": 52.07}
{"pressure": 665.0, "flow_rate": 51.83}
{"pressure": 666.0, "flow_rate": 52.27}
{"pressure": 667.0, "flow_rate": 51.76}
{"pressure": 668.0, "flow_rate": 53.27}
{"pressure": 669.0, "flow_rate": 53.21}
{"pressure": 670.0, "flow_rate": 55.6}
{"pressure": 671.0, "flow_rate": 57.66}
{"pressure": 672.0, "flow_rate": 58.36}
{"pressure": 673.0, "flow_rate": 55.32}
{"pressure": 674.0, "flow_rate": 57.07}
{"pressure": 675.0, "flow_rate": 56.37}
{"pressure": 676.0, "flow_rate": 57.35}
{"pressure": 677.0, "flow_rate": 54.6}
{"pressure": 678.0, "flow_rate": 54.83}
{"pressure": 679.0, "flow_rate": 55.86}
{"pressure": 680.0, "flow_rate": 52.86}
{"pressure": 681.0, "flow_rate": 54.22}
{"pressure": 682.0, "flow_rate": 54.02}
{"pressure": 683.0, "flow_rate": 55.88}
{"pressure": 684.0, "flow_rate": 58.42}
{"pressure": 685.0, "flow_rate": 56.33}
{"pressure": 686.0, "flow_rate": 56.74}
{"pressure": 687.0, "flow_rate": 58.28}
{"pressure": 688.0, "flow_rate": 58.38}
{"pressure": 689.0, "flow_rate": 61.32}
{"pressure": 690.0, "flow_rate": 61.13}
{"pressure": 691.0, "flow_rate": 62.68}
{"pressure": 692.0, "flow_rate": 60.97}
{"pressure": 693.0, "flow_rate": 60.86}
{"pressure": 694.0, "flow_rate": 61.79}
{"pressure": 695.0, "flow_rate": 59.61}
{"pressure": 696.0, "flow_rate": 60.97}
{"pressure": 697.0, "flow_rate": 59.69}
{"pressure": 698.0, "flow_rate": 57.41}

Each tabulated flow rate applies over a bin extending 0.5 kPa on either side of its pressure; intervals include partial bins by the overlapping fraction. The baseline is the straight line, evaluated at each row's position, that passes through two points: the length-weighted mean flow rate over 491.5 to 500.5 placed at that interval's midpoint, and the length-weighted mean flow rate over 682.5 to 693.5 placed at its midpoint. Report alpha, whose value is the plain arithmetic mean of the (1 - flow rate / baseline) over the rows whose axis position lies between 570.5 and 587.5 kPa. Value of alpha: 0.156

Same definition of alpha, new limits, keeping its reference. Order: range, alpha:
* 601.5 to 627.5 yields 0.129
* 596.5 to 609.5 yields 0.167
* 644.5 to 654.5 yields 0.178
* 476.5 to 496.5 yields -0.024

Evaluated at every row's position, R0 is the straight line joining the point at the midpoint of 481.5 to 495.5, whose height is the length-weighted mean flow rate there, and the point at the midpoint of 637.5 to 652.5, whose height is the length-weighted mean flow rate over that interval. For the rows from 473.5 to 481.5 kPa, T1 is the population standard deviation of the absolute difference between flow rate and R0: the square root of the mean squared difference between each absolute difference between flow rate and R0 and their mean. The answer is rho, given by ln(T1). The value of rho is -0.9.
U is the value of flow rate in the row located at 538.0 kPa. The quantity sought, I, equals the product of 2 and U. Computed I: 110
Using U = 54.99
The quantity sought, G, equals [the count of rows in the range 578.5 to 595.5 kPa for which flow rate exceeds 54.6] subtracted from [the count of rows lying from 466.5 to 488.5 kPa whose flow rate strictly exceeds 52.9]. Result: 18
